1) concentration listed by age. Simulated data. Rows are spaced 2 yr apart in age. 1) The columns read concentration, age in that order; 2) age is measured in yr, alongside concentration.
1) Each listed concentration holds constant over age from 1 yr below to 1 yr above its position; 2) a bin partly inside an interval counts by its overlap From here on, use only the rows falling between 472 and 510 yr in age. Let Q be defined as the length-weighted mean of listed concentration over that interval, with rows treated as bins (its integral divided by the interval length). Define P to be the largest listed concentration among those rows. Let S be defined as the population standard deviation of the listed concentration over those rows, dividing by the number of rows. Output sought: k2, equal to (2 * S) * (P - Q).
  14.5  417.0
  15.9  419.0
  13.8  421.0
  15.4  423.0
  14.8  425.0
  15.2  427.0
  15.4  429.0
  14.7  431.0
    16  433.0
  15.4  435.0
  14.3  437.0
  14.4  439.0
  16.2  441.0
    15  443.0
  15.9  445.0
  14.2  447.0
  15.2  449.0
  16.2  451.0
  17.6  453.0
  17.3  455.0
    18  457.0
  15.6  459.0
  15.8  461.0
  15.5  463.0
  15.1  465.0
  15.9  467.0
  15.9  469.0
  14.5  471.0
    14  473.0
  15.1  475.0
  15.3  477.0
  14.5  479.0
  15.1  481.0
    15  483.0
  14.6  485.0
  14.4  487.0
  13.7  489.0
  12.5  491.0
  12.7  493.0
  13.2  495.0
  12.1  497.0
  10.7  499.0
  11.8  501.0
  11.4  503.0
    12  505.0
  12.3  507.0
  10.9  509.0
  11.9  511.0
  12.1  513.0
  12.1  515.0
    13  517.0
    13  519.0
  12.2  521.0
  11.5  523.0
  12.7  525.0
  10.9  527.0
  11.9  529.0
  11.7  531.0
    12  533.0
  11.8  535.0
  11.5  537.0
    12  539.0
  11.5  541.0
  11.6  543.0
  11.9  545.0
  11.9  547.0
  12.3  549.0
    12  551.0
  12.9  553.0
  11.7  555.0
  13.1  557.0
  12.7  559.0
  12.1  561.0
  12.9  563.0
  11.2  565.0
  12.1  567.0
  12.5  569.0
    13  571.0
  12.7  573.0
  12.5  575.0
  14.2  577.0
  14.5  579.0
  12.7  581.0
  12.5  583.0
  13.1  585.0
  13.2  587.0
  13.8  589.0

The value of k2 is 6.15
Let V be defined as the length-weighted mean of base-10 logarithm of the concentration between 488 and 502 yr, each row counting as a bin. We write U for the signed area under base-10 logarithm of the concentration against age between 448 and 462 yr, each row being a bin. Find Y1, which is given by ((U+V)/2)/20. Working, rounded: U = 17.0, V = 1.09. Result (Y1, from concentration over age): 0.453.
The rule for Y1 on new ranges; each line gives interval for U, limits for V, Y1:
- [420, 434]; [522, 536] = 0.439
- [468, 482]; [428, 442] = 0.440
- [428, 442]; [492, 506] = 0.440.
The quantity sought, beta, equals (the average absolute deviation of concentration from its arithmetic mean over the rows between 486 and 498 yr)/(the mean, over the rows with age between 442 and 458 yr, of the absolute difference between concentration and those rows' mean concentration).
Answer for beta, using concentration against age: 0.6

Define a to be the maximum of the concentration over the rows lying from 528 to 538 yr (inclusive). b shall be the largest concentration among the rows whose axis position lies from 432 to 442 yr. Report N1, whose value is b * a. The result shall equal 194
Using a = 12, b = 16.2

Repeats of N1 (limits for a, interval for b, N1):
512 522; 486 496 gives 187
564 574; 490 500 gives 172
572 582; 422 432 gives 223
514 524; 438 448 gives 211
